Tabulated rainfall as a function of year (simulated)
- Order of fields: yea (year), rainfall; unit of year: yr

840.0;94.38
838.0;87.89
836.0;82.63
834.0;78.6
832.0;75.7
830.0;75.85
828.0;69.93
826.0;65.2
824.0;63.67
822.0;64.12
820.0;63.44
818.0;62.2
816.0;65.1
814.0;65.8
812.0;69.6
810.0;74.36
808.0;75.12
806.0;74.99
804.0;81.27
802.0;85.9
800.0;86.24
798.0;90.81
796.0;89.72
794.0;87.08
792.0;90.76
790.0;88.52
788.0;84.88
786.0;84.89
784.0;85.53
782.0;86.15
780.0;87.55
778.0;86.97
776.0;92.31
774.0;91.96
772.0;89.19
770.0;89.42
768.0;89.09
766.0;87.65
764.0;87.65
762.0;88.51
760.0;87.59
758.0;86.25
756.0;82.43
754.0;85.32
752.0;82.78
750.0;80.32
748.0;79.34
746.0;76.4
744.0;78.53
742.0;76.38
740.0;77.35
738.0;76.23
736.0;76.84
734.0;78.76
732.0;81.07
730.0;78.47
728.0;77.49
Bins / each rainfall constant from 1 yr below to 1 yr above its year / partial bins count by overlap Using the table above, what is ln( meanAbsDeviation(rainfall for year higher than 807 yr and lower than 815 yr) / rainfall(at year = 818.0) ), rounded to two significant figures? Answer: -2.9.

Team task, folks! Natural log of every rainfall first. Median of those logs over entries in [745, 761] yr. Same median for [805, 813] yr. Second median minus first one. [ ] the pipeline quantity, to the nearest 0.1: -0.1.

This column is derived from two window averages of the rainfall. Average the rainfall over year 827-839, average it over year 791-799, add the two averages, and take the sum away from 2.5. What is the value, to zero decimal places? -166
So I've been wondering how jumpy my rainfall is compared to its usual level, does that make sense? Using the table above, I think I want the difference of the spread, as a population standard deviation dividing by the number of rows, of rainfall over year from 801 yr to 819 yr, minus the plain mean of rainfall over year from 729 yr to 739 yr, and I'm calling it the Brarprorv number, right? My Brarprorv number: -70.9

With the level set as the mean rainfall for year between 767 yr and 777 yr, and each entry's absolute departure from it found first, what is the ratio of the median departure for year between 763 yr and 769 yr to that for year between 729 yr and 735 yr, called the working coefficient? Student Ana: 0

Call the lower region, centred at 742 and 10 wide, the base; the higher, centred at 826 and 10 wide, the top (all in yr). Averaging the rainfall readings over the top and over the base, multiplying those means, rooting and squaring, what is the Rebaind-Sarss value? 5216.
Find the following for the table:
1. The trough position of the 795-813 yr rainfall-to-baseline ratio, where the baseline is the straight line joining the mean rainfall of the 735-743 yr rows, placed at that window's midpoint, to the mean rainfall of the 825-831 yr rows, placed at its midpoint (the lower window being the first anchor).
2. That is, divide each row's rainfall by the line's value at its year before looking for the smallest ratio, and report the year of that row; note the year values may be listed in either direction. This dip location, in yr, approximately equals 812.0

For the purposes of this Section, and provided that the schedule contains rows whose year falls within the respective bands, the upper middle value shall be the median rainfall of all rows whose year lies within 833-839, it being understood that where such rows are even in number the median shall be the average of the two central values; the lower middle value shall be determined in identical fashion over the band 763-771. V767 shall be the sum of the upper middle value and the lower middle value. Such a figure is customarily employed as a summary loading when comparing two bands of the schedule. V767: 171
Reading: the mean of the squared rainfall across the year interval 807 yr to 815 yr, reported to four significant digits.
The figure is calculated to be 5087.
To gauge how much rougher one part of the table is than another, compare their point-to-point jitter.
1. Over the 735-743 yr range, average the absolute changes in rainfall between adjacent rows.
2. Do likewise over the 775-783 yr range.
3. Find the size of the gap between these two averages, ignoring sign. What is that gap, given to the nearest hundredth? 1.54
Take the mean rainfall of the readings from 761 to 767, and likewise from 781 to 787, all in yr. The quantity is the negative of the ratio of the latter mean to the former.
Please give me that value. -0.97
